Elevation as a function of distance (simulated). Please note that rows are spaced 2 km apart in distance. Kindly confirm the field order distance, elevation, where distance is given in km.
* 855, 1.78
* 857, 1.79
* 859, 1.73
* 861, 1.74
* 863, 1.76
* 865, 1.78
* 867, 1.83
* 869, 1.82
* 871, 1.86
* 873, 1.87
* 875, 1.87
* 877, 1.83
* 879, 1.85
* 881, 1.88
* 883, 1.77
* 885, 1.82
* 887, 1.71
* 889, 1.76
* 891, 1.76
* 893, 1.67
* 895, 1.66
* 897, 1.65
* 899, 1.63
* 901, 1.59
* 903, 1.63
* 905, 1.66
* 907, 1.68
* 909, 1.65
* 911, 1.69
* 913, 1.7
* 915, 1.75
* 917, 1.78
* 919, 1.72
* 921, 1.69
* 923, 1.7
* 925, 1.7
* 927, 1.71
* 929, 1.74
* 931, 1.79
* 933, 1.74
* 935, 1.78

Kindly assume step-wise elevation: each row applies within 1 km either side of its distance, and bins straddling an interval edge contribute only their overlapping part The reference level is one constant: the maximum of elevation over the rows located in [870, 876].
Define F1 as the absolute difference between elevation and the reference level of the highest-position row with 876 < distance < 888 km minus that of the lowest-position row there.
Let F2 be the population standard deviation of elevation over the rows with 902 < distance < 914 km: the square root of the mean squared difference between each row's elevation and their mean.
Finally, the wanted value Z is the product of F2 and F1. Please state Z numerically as 0.0029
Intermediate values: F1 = 0.12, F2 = 0.024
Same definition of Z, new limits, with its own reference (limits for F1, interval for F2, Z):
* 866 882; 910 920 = -0.0010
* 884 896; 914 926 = 0.0051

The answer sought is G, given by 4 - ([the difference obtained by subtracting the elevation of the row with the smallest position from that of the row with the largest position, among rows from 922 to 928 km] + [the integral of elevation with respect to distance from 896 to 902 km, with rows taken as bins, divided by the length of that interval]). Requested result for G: 2.37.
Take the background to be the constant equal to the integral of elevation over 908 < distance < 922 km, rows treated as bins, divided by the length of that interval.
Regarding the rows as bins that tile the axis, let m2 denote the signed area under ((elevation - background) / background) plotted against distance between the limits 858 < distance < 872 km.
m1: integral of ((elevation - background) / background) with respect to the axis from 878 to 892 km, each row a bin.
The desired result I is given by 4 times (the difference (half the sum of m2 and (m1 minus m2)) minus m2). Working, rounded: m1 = 0.7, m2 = 0.6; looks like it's -1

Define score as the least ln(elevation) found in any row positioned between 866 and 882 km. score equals 0.599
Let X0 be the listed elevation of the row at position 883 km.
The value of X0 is 1.77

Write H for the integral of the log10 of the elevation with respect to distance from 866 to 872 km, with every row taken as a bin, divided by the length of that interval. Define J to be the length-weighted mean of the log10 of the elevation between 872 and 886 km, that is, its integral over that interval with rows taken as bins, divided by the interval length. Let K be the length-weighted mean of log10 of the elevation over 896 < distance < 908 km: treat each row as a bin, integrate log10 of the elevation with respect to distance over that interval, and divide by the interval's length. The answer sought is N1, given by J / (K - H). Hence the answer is -5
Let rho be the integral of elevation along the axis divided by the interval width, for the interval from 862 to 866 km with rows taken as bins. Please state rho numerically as 1.77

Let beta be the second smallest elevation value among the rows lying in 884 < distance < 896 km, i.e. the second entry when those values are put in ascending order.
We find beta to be 1.67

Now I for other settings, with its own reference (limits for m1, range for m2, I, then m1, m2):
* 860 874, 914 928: 1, 0.8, 0.1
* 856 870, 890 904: 3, 0.5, -0.5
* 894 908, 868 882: -6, -0.6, 1.2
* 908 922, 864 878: -4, 0.0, 1.0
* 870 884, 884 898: 2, 1.1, 0.1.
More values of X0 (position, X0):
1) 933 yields 1.74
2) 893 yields 1.67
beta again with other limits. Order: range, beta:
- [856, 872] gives 1.74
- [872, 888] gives 1.77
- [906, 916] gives 1.68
